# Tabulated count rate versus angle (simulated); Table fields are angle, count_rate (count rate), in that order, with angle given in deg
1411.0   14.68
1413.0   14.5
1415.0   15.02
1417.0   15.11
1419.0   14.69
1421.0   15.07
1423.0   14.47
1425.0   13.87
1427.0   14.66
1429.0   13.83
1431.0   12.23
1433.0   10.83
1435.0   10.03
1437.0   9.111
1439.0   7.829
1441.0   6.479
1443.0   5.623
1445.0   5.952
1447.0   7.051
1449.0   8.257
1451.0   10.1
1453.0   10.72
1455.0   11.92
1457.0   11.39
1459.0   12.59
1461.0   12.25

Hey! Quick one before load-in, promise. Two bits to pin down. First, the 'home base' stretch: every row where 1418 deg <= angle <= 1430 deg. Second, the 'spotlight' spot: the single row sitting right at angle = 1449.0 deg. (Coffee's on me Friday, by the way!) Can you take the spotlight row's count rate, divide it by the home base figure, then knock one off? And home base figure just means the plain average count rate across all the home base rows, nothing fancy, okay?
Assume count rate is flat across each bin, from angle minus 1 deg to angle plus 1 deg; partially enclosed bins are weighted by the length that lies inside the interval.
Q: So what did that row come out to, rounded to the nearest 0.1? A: -0.4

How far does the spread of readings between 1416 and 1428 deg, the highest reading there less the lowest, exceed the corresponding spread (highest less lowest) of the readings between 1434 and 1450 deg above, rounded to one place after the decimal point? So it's -3.2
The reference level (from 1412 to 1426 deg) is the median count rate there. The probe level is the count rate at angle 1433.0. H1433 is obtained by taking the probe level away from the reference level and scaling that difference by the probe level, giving 0.36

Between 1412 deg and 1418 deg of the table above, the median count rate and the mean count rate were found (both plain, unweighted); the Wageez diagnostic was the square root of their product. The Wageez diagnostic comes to 14.9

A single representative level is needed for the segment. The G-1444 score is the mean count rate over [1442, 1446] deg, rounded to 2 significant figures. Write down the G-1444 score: 5.8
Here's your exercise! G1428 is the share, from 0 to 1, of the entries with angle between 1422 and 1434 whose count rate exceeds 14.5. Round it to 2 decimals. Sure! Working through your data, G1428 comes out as 0.17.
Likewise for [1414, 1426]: 0.67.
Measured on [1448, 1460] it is 0.00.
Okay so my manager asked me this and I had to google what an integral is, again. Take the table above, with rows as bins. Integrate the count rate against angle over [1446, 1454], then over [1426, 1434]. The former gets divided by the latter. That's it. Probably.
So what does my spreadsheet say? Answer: 0.70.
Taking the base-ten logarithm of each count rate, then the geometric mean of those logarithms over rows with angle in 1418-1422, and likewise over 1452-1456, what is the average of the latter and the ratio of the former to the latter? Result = 1.08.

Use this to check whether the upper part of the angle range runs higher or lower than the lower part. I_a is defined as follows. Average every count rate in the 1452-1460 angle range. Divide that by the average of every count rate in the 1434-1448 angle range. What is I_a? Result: 1.6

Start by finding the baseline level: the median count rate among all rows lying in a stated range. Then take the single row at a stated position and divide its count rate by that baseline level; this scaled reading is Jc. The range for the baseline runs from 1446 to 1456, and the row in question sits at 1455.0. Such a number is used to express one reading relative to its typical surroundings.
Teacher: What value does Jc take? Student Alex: 1.18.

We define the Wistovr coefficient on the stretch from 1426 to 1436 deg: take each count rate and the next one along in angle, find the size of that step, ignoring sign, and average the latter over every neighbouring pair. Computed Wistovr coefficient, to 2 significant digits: 1.2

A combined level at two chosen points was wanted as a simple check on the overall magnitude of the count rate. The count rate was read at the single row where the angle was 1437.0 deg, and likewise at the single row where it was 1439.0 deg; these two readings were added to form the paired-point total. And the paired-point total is 17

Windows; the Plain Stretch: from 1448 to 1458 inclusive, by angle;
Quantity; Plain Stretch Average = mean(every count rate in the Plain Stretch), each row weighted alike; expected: 10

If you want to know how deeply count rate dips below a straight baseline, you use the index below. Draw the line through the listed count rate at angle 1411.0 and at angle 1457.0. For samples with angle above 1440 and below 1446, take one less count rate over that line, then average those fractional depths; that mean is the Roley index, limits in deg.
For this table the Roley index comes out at 0.51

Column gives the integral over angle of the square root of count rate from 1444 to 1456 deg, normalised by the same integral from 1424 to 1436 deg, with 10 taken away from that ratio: -9.2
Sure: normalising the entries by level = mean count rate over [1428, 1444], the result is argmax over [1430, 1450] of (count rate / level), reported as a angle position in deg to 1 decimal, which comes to 1431.0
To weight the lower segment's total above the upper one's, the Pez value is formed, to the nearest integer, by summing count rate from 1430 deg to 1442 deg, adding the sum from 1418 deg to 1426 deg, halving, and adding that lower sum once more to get 115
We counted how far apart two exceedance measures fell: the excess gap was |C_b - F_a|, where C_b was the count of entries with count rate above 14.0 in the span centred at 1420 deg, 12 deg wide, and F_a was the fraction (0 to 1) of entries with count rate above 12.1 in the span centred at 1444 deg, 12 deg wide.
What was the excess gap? 5.0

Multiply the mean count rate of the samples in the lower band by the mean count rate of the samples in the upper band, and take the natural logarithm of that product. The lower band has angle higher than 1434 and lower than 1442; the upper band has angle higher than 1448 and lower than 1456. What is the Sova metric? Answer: 4.45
